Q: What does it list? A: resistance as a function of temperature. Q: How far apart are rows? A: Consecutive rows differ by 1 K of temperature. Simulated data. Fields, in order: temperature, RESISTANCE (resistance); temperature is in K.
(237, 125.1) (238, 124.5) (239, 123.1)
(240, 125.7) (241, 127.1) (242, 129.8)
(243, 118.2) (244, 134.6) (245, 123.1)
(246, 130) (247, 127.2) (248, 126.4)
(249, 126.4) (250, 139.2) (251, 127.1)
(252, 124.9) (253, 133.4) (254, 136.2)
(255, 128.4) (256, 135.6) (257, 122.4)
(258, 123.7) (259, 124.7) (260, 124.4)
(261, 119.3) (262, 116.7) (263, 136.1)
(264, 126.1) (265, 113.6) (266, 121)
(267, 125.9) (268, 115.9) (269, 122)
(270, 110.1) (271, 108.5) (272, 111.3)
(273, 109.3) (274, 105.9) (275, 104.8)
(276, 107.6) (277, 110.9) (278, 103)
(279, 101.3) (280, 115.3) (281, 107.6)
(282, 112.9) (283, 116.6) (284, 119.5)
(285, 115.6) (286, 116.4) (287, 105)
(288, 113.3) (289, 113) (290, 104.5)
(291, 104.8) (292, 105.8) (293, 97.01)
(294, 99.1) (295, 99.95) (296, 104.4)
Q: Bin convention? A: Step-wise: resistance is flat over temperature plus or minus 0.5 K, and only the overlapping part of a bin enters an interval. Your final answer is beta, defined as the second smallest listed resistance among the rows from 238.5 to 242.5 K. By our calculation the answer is 125.7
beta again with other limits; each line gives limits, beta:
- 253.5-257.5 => 128.4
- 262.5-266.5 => 121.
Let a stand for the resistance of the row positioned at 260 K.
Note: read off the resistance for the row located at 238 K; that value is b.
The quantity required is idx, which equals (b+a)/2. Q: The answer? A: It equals 124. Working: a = 124.4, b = 124.5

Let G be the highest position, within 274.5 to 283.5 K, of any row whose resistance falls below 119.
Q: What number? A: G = 283 K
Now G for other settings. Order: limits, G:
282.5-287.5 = 287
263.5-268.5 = 268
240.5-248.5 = 243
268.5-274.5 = 274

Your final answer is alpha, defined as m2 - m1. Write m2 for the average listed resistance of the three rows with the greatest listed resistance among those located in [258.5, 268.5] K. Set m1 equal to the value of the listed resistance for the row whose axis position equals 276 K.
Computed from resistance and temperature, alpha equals 22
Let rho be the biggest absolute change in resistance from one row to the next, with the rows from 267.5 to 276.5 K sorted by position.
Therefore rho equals 11.9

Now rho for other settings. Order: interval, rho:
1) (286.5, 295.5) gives 8.8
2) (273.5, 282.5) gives 14.0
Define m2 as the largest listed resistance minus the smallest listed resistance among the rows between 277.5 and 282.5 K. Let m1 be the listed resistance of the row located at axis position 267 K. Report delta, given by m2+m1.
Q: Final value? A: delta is 140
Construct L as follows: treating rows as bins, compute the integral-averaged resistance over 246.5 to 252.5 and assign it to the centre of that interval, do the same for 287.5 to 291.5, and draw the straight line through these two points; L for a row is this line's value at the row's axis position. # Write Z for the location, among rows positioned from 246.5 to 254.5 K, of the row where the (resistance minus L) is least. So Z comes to 248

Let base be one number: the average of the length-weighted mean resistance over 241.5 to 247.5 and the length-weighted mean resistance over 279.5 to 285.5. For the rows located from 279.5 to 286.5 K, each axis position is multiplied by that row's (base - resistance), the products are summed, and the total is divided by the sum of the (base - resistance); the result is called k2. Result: 282.4 K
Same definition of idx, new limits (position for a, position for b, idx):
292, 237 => 115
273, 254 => 123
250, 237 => 132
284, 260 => 122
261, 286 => 118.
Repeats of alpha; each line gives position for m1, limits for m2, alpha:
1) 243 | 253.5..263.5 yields 18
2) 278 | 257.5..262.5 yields 21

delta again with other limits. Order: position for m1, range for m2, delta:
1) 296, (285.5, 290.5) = 116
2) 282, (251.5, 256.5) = 124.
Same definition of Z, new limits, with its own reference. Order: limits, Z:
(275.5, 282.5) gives 279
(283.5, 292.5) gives 287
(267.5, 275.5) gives 275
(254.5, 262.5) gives 262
